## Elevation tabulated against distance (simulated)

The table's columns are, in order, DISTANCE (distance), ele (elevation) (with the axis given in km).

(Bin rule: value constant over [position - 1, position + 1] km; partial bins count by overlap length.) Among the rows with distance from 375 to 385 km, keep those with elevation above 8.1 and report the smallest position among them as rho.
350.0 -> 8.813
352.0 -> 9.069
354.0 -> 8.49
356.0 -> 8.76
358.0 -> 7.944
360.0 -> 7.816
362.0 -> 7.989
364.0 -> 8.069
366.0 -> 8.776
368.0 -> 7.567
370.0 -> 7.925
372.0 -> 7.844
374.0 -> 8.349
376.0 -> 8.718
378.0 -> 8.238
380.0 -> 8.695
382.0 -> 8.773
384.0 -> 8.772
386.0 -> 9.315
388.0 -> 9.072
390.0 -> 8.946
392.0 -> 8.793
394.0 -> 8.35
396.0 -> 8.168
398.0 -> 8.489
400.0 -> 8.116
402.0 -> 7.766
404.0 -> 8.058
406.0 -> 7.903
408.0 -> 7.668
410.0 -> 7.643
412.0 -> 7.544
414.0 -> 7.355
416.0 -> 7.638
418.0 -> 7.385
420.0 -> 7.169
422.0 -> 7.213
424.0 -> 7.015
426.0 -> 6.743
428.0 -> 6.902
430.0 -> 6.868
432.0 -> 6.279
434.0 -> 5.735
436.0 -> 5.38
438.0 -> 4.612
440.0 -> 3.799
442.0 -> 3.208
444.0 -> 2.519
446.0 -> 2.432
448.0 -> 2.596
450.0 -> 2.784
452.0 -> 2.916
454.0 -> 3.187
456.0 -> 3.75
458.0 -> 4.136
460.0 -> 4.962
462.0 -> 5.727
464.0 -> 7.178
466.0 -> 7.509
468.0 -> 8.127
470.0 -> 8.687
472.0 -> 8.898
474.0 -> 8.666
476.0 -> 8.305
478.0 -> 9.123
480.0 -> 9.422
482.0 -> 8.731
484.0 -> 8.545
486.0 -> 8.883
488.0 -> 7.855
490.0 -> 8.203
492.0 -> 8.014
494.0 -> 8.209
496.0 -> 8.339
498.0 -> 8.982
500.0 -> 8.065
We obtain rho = 376.0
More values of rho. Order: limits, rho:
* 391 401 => 392.0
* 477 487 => 478.0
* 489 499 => 490.0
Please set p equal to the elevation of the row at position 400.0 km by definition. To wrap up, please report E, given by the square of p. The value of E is 66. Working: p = 8.116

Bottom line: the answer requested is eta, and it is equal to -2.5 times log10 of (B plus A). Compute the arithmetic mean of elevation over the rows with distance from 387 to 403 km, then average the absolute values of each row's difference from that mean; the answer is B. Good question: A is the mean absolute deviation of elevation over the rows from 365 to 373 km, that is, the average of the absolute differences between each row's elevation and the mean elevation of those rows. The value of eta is 0.3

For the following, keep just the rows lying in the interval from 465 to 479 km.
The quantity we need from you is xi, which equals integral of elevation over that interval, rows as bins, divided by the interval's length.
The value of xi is 8.47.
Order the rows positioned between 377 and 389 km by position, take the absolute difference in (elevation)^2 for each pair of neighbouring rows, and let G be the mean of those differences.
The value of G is 4.7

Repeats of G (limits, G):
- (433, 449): 4.0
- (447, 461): 3.0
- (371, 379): 7.5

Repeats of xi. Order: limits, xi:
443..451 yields 2.58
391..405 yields 8.25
